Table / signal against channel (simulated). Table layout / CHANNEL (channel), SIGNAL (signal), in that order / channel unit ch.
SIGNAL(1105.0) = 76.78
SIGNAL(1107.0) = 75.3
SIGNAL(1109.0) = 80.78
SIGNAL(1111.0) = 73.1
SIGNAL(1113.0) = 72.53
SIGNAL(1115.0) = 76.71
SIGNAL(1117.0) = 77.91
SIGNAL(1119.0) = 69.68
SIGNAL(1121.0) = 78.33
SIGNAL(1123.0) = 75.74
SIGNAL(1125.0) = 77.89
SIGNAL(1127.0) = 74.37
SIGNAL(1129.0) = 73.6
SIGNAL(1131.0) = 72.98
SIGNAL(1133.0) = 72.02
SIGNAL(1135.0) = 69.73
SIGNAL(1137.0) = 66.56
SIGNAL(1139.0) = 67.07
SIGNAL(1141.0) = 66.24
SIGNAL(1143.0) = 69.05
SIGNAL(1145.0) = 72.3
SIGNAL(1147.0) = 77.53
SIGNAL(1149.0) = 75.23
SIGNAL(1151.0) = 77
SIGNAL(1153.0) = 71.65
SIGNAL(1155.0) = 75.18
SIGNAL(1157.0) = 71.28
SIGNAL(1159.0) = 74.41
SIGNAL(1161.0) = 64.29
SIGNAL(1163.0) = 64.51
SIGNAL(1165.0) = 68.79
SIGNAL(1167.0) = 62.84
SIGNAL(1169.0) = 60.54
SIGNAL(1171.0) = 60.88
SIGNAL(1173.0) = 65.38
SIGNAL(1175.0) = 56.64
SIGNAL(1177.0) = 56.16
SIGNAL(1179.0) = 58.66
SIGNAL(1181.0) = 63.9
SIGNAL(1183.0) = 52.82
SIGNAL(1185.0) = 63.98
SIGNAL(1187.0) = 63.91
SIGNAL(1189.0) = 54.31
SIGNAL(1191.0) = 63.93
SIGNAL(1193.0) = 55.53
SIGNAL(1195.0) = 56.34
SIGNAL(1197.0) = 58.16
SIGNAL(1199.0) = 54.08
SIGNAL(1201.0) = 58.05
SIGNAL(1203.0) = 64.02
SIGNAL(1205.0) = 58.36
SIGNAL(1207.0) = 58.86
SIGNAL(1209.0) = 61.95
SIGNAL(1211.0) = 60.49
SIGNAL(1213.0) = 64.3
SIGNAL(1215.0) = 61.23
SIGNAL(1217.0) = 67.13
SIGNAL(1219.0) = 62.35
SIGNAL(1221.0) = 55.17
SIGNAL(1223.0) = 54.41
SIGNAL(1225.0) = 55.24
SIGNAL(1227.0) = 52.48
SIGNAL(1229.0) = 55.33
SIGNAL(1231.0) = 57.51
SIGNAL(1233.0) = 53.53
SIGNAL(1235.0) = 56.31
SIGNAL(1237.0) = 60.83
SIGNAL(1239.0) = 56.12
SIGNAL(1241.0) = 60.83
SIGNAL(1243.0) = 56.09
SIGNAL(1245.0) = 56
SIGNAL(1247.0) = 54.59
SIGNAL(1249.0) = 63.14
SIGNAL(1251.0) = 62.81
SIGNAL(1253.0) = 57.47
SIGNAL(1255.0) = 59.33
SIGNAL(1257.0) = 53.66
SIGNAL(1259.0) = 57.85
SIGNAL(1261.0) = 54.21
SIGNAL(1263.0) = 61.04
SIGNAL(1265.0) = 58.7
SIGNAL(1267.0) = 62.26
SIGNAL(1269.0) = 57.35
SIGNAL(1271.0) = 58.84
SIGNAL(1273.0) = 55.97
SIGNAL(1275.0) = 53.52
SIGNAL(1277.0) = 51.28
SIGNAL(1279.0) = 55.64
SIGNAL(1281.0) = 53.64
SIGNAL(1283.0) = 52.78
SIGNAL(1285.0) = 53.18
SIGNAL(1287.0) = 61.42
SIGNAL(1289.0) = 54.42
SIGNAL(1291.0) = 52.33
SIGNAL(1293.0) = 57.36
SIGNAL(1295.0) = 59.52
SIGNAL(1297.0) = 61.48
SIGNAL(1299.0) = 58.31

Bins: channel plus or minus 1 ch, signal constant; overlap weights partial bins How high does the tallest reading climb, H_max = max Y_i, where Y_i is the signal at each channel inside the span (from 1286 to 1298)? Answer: 61.48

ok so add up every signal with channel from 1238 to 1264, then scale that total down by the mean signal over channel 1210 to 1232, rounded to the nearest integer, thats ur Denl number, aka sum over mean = 13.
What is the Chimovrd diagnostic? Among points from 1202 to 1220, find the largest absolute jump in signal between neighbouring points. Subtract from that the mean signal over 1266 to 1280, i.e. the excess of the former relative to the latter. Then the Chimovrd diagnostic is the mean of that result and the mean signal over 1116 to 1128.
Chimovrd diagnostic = 12.6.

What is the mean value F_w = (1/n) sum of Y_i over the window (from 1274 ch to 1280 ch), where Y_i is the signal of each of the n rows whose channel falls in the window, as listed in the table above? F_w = 53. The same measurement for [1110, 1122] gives 75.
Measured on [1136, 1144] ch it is 67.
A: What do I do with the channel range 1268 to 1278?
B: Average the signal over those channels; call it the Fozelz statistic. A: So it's 55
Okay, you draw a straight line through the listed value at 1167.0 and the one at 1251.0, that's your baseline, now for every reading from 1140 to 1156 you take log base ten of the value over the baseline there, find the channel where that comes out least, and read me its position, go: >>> 1141.0 ch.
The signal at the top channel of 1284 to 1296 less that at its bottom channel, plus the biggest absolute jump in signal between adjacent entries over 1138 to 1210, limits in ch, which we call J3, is 17.5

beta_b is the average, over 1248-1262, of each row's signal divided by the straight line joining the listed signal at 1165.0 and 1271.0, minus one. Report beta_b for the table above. -0.033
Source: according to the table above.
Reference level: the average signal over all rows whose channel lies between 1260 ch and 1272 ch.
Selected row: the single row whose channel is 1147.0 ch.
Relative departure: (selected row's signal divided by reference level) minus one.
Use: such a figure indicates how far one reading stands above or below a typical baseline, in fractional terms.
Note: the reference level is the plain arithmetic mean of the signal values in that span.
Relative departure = 0.32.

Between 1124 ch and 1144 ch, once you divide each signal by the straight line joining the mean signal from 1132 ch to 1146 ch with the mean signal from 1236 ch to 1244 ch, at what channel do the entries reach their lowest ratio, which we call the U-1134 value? 1137.0 ch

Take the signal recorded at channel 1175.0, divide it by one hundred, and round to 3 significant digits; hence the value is 0.566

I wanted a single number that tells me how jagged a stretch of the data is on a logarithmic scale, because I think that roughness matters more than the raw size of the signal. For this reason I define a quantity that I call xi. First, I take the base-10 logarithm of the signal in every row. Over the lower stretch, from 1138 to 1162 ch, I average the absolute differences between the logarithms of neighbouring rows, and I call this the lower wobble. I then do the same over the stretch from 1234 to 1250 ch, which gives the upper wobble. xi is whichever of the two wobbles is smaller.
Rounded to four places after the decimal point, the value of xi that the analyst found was 0.0231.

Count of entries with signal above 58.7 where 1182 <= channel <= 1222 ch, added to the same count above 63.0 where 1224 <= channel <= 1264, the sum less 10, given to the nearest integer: 2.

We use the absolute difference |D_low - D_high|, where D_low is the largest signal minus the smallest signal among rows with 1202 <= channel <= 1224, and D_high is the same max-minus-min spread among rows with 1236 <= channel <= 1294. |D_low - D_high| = 1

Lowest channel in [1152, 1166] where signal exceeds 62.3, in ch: 1153.0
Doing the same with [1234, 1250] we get 1249.0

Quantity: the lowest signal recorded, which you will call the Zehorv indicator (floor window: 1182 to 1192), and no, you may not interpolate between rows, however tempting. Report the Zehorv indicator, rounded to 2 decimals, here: 52.82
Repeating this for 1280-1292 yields 52.33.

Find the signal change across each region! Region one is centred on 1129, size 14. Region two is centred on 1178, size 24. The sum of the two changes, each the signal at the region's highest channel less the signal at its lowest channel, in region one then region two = -15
